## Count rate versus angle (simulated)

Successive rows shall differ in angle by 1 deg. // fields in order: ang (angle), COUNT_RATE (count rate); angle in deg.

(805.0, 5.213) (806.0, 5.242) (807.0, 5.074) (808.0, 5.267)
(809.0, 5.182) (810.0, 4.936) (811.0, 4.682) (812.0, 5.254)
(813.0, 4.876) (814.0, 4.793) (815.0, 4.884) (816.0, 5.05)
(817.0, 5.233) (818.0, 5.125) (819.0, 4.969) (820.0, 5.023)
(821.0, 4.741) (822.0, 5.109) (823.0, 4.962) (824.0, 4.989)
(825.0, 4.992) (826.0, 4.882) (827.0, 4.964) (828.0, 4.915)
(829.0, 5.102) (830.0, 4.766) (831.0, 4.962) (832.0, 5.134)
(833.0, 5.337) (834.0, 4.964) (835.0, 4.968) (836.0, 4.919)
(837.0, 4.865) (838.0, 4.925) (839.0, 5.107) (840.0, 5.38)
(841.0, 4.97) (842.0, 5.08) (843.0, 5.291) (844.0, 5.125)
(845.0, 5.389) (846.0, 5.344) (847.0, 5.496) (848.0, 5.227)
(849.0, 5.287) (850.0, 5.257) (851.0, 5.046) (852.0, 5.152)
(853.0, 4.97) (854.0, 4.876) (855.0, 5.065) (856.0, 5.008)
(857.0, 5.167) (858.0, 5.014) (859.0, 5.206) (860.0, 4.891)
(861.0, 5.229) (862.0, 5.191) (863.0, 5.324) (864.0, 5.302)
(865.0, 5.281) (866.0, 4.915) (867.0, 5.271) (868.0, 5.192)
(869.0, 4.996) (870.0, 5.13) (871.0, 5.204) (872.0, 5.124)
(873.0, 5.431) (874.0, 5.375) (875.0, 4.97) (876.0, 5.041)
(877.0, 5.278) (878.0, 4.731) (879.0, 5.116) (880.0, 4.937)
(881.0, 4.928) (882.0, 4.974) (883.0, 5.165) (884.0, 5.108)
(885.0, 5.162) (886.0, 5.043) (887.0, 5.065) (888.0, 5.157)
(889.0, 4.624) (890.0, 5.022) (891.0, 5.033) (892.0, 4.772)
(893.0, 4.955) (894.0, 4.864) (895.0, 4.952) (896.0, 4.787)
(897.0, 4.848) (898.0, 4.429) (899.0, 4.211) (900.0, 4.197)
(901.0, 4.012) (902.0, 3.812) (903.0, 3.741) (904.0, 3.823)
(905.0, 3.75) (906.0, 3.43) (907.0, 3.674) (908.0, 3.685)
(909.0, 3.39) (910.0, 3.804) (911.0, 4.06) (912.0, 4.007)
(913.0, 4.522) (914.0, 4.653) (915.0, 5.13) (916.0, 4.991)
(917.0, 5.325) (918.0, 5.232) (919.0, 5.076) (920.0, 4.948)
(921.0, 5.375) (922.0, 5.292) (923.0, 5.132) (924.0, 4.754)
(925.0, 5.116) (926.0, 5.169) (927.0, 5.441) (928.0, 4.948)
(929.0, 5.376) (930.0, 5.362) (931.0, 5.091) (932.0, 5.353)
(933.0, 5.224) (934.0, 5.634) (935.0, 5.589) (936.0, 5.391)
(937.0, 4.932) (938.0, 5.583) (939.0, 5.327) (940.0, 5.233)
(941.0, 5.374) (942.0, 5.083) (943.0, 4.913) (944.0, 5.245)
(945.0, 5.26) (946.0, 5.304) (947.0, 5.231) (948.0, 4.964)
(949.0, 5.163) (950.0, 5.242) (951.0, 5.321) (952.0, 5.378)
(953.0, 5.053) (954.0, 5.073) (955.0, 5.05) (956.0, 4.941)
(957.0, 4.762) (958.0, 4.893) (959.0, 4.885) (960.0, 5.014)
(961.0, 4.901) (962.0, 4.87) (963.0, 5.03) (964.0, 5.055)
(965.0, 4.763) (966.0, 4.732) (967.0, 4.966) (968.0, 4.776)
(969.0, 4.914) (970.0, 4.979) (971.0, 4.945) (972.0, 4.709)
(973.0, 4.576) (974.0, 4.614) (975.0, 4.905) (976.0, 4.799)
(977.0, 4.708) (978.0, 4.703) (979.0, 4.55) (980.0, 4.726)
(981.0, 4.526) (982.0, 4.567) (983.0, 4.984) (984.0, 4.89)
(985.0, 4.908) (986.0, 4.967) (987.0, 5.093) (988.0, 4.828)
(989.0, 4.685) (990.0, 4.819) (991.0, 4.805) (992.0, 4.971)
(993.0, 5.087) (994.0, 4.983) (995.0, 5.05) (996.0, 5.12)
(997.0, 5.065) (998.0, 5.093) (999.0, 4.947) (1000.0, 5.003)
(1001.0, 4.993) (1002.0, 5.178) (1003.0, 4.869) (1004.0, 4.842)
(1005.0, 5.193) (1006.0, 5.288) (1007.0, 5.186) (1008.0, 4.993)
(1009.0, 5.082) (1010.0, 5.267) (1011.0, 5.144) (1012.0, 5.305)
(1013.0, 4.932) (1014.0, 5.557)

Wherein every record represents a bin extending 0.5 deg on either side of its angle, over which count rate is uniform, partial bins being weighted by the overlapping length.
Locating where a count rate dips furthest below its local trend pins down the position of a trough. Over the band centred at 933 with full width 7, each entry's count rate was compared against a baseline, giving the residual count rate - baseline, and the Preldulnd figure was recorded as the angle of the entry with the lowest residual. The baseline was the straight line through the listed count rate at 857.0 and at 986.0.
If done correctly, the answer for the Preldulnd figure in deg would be 931.0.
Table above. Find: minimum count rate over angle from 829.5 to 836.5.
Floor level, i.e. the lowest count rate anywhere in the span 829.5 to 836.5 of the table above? 4.766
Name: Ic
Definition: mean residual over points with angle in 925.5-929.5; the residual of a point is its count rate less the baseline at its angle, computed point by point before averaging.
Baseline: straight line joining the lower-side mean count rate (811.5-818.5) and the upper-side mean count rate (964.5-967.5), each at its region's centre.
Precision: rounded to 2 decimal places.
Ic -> 0.36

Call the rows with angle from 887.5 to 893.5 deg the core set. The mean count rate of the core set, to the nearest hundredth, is 4.93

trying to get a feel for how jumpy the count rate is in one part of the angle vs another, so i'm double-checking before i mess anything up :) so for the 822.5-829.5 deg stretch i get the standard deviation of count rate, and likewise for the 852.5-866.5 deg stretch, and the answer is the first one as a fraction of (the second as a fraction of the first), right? 0.03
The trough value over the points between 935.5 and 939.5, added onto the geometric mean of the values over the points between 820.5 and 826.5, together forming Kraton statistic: 9.88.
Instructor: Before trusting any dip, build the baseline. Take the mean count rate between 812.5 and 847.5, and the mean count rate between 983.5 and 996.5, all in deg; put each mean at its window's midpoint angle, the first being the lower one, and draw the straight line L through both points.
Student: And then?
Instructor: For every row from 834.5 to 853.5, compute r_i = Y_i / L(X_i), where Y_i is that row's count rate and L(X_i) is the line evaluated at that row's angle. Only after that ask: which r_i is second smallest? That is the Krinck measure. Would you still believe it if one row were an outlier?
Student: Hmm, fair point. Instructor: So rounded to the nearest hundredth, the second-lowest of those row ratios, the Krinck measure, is 0.98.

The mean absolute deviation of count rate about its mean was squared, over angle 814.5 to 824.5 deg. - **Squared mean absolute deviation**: 0.0099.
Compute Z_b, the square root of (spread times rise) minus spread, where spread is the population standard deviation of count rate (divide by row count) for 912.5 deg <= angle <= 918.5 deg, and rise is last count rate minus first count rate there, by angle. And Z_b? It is 0.163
